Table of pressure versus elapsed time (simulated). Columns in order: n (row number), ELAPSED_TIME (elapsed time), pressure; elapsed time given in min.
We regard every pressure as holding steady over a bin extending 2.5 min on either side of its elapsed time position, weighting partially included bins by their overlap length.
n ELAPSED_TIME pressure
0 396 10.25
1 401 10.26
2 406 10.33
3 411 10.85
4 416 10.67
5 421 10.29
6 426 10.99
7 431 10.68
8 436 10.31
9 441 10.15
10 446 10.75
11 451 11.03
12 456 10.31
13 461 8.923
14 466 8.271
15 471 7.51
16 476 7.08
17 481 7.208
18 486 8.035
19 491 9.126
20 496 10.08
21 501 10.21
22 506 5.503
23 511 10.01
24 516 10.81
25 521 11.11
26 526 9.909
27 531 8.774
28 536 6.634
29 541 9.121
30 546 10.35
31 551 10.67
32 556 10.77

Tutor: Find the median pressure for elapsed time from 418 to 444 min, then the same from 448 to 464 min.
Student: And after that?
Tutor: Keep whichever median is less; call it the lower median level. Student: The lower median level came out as 10.3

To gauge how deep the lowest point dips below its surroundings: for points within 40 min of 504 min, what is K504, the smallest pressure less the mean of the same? -3.2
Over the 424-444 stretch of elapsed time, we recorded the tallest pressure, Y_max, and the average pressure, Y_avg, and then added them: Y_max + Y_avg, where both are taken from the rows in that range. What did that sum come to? 21.5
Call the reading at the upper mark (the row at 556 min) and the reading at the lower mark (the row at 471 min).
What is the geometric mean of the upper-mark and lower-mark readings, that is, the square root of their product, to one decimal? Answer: 9.0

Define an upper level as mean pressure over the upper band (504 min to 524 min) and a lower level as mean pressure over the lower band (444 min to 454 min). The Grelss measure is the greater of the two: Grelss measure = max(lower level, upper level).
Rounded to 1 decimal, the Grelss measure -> 10.9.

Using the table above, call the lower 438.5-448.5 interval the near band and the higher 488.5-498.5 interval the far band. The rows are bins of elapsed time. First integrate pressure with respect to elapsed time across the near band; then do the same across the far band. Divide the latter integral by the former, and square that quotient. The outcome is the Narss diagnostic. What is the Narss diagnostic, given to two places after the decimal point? 0.84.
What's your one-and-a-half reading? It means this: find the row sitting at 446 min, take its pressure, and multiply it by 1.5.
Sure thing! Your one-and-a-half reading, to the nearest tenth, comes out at 16.1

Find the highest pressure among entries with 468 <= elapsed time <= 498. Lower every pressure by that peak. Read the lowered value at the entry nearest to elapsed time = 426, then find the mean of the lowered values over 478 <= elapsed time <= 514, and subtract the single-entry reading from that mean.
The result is -2.4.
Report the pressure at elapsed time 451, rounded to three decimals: 11.030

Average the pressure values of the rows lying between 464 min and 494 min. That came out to 7.9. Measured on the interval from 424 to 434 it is 10.8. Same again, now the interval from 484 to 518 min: 9.1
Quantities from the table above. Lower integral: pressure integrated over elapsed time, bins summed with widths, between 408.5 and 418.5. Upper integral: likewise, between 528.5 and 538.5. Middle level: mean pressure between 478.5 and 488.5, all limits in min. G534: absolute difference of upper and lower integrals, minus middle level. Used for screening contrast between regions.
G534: 23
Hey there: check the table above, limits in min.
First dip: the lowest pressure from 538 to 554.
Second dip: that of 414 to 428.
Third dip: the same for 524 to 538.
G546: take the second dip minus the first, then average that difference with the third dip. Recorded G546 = 3.9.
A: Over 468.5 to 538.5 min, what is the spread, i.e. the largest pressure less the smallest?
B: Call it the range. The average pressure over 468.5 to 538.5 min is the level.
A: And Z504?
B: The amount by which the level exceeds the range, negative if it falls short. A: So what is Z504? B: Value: 3.1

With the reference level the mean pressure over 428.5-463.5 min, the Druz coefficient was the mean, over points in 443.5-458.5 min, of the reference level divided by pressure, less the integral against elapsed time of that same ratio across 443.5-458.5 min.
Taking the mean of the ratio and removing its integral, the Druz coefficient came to -14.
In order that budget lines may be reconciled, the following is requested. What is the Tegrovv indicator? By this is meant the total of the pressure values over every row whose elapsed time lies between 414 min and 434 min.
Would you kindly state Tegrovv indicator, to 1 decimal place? 42.6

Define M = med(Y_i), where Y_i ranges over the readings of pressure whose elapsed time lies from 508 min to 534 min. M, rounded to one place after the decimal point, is 10.0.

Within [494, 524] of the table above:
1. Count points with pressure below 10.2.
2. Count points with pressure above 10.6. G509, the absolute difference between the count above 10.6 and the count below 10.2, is 1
